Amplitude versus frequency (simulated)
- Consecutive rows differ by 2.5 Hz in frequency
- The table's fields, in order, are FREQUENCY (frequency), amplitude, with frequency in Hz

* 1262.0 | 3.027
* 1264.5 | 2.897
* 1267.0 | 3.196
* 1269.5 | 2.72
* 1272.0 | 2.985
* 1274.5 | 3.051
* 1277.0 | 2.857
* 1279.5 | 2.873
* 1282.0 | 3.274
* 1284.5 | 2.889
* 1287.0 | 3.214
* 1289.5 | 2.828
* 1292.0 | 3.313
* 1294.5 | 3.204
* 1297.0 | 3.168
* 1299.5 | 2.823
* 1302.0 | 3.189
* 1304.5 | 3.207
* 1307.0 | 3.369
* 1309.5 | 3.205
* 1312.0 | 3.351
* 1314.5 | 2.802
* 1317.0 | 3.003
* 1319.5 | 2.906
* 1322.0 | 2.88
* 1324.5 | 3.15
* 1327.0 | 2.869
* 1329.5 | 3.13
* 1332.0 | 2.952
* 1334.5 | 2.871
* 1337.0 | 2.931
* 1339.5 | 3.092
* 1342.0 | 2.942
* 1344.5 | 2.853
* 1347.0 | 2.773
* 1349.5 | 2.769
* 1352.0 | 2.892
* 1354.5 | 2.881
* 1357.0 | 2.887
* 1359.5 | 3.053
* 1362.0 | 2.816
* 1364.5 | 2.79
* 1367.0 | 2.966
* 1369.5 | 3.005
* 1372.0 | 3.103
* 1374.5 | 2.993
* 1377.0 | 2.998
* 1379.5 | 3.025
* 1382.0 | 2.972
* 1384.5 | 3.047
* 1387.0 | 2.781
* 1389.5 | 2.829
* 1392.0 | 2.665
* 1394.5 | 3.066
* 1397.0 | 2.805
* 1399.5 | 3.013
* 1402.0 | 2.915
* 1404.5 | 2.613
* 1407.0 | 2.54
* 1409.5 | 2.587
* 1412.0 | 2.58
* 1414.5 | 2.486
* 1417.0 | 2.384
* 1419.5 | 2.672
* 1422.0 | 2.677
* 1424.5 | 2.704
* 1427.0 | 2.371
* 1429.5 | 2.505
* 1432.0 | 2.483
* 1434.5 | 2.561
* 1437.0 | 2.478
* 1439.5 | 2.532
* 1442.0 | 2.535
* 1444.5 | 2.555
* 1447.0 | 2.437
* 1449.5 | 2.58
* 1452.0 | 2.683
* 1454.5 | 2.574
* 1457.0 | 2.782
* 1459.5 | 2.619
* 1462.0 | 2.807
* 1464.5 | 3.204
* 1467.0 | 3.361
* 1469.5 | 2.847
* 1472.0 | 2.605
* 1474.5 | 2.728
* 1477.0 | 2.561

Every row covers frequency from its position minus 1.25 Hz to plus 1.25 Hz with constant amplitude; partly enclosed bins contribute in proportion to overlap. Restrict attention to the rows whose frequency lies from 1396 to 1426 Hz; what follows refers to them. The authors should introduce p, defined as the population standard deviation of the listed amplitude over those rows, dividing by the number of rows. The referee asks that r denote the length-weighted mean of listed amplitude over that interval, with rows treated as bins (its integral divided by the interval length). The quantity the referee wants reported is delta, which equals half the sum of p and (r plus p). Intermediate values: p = 0.17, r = 2.66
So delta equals 1.50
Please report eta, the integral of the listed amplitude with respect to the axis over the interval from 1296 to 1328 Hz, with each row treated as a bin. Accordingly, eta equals 98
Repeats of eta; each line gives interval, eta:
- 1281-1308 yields 85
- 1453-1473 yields 57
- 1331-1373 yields 122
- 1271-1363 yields 277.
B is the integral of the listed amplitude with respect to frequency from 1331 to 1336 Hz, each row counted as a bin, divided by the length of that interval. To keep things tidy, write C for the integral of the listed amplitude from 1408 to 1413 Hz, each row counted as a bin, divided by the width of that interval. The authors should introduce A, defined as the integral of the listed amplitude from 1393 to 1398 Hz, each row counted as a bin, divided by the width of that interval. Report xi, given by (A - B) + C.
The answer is 2.60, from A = 2.93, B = 2.91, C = 2.6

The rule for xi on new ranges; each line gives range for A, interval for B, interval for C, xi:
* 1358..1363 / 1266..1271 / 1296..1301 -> 2.99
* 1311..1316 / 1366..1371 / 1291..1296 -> 3.32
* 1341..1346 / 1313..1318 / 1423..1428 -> 2.52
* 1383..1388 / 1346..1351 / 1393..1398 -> 3.08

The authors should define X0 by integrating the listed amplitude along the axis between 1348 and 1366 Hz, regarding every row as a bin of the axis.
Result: 51.7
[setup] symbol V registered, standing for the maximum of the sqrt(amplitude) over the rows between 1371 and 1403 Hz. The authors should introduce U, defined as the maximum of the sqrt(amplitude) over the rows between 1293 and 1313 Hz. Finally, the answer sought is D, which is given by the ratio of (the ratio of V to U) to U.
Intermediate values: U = 1.84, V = 1.76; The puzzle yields 0.523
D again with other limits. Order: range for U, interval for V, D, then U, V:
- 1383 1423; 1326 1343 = 0.577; 1.75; 1.77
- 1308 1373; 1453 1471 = 0.547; 1.83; 1.83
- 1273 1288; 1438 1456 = 0.500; 1.81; 1.64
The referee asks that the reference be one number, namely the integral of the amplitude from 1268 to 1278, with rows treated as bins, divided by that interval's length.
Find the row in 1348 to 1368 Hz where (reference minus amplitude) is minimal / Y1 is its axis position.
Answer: 1359.5 Hz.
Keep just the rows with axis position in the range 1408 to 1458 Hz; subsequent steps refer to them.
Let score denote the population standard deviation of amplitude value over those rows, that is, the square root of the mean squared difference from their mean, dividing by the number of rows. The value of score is 0.104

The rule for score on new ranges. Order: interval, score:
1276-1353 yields 0.185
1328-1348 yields 0.112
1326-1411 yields 0.146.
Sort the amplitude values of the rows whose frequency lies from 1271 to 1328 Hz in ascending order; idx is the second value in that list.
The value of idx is 2.823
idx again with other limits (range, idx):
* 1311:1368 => 2.773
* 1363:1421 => 2.486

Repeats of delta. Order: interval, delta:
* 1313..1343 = 1.59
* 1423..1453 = 1.36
